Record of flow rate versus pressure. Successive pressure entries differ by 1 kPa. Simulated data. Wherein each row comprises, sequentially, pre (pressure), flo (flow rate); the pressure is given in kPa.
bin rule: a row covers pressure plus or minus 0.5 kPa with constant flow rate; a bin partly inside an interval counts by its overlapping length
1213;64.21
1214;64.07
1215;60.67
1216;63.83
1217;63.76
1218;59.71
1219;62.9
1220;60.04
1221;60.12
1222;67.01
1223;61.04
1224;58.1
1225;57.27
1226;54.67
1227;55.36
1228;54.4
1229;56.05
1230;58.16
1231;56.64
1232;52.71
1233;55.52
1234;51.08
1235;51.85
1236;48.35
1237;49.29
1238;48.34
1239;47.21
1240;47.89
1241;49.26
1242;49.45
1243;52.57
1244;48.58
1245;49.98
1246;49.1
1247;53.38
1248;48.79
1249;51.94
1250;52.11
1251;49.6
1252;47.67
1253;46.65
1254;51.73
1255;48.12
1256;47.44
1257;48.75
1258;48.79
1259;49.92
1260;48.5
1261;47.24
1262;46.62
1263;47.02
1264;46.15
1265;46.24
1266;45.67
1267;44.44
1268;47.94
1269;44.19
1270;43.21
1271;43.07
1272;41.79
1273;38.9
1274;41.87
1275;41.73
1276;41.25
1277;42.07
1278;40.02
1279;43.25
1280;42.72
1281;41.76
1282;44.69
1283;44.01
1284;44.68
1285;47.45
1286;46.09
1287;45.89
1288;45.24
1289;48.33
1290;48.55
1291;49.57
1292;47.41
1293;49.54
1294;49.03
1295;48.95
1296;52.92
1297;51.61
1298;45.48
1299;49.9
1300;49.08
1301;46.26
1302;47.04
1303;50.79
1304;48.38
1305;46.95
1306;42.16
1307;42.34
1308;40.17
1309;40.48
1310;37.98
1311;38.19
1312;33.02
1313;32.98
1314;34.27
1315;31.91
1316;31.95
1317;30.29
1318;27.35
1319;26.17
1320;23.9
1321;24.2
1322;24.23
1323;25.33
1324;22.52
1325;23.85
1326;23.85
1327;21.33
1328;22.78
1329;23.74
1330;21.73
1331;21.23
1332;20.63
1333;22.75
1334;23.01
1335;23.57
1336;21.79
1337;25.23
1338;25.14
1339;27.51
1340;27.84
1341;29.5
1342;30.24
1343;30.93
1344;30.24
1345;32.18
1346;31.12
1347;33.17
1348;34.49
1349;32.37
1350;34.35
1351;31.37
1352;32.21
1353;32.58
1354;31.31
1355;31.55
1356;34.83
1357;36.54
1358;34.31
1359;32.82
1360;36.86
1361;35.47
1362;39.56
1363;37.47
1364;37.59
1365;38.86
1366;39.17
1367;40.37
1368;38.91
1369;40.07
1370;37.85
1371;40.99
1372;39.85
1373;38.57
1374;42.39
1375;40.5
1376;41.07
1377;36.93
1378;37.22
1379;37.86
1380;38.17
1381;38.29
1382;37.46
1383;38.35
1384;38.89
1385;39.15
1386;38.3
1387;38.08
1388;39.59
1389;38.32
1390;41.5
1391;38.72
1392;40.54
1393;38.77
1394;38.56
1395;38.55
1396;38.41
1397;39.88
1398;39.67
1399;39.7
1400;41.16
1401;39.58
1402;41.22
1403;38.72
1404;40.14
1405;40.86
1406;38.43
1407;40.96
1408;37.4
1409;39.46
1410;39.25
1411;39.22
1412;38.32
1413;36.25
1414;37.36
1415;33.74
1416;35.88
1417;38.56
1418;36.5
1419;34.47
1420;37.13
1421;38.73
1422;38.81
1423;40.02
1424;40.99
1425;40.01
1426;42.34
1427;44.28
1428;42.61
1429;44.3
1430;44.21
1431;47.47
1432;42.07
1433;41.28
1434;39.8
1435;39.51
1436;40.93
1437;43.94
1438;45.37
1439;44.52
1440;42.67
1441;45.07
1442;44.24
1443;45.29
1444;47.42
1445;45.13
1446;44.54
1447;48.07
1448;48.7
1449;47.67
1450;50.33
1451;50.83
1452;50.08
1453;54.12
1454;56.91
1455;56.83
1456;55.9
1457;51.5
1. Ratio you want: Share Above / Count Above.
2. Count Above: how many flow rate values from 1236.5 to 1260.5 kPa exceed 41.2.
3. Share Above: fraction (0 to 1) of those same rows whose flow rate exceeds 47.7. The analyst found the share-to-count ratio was 0.0347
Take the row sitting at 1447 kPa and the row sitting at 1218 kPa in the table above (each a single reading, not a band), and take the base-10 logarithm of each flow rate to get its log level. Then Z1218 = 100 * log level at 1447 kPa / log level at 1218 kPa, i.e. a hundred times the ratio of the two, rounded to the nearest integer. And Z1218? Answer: 95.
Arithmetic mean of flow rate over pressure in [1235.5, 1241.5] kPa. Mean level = 48.4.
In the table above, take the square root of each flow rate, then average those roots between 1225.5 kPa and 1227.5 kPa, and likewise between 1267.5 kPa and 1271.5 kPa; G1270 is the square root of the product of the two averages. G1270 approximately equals 7.0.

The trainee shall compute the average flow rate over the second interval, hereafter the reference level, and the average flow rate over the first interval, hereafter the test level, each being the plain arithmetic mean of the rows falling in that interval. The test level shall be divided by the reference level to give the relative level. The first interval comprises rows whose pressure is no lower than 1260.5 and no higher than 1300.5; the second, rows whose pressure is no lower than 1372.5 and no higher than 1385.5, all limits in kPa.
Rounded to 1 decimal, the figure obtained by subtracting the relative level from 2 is 0.8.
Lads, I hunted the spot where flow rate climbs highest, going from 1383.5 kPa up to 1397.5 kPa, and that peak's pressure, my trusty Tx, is 1390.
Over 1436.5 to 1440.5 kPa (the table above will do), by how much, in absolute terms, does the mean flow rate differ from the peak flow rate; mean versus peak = 1.2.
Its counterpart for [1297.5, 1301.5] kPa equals 2.2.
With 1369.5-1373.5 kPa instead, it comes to 1.7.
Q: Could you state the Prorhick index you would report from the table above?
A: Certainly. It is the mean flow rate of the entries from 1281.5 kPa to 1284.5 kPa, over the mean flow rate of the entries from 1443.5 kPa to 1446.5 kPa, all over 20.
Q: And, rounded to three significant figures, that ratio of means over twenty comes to 0.0486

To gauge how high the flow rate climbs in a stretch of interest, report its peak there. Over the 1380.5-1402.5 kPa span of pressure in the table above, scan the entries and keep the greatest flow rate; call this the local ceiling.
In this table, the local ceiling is 41.5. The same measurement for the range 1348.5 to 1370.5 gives 40.37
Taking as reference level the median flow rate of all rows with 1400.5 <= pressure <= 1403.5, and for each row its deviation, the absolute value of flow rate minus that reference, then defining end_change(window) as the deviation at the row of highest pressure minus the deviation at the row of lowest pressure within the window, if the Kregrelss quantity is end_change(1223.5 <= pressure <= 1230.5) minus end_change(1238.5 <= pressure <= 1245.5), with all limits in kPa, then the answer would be -2.7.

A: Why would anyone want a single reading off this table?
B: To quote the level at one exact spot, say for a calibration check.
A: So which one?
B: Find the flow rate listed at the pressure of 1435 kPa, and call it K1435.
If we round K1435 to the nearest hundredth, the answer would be 39.51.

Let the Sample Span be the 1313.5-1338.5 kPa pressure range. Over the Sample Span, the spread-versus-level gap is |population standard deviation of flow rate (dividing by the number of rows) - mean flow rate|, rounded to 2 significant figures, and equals 21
